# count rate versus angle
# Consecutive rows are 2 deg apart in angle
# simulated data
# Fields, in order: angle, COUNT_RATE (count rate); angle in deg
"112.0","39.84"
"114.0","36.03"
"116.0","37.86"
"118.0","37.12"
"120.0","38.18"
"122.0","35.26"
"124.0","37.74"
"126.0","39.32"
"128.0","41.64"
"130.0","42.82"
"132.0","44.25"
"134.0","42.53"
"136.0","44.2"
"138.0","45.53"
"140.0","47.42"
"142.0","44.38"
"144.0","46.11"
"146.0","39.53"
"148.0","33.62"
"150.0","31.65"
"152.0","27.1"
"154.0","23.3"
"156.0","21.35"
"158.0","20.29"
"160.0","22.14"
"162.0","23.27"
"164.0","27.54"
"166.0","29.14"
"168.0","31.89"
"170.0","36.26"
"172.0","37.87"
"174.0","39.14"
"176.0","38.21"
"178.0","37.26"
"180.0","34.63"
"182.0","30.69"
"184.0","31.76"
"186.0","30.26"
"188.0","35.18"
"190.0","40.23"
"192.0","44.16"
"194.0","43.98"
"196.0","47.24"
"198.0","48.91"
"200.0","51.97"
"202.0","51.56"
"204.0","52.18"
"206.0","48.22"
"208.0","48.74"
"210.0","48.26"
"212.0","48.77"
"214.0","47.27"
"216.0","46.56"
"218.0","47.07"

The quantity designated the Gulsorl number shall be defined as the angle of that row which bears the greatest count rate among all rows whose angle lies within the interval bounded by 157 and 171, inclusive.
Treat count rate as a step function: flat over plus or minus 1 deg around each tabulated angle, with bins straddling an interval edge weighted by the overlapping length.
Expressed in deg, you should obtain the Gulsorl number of 170.0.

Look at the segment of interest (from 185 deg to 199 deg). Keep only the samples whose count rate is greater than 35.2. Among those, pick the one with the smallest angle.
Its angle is 190.0 deg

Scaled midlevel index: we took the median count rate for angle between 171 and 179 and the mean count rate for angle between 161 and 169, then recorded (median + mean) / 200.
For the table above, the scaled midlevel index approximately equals 0.33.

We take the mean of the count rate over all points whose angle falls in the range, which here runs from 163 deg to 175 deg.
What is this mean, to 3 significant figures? 33.6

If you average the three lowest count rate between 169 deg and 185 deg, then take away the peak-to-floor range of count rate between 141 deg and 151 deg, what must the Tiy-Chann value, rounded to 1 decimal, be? 17.9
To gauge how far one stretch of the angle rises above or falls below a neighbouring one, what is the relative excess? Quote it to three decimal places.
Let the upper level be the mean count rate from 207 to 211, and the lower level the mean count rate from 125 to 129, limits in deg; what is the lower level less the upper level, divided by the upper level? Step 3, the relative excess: -0.165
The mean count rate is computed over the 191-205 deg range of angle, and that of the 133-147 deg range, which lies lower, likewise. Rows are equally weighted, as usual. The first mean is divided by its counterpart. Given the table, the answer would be 1.10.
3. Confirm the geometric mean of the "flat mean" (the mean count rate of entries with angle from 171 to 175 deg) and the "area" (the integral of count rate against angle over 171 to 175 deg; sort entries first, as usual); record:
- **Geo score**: 77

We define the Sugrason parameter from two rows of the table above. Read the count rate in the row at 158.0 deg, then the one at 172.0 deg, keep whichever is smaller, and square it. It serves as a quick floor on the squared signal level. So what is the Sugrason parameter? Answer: 412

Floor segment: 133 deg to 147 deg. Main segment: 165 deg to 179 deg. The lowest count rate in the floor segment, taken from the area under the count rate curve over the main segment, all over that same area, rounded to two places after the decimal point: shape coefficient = 0.92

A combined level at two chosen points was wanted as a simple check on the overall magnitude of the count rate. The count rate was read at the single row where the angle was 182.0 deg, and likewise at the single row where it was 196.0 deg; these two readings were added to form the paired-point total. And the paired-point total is 78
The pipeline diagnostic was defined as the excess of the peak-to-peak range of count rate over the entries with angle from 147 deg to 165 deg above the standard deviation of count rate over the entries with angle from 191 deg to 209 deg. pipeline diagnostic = 10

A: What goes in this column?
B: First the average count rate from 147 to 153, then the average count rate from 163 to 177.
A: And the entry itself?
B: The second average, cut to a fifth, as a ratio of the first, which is 0.22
